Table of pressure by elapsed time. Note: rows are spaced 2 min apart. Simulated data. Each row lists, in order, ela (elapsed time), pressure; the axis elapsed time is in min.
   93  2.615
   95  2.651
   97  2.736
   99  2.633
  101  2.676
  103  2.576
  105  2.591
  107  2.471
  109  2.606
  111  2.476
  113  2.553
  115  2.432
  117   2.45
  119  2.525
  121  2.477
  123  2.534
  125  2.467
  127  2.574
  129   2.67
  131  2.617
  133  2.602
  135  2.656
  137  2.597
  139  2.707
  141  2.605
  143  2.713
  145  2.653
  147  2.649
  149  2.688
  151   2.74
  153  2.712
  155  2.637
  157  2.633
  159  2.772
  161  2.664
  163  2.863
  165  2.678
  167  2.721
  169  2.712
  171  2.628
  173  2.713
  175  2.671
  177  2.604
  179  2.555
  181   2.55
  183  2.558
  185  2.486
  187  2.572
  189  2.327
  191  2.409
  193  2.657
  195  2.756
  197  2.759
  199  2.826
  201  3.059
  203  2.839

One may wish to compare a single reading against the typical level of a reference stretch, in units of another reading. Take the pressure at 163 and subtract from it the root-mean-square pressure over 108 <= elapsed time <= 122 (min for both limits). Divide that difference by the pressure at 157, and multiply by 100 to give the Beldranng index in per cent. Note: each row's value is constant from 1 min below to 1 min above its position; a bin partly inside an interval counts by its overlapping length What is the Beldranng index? 14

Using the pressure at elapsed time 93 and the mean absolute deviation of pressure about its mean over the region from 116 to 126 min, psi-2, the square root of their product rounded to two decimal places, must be 0.29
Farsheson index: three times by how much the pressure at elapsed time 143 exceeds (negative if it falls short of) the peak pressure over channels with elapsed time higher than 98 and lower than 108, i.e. 0.11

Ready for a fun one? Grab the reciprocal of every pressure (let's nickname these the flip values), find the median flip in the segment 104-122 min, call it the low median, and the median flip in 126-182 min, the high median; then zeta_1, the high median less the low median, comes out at -0.028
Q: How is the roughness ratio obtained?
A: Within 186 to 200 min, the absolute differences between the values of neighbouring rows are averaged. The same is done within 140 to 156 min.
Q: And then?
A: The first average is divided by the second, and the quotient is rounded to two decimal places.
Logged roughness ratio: 2.37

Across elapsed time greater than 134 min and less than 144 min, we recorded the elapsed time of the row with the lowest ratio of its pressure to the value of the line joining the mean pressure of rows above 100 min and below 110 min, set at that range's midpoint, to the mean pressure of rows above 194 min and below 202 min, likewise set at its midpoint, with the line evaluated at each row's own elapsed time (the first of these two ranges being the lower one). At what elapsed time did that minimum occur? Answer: 141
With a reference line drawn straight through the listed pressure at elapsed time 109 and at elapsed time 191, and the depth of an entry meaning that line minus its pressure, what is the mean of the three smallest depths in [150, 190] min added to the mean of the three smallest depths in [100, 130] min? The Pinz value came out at -0.37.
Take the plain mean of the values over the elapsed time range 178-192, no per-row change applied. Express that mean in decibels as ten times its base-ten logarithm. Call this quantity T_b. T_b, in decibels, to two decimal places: 3.97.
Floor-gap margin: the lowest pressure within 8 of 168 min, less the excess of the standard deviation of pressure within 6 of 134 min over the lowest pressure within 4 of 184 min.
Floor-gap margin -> 5.07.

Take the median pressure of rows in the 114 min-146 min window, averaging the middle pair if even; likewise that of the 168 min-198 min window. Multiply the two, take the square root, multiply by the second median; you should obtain 6.77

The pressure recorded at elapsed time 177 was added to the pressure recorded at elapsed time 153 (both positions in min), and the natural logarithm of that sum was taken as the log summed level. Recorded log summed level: 1.67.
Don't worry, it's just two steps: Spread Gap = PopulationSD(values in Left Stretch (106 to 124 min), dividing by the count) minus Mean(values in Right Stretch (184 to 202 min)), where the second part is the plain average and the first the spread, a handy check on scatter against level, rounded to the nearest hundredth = -2.60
